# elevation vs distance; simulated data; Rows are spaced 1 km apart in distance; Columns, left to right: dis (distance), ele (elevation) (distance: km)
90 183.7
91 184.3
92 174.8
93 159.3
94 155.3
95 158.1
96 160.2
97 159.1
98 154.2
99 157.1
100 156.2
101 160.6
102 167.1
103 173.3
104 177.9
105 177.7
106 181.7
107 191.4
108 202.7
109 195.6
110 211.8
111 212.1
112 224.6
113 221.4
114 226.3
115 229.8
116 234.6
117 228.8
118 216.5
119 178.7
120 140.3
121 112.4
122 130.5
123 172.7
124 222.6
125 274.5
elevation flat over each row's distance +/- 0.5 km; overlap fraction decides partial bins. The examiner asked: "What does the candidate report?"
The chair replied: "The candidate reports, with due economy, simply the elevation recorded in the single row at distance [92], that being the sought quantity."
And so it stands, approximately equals 174.8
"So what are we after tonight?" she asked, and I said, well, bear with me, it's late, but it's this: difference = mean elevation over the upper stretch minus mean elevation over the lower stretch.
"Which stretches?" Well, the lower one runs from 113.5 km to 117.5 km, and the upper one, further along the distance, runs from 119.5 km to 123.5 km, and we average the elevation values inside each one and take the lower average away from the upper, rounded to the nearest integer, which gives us -91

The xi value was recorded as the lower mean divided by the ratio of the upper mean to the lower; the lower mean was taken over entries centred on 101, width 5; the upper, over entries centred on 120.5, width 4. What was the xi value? 189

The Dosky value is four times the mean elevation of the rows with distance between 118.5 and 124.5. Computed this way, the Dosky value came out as 638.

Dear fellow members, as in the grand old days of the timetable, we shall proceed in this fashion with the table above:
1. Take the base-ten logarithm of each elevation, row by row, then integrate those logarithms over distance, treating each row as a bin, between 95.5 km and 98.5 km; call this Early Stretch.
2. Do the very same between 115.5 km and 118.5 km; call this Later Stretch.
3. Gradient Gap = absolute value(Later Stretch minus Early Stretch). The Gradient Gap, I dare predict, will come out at 0.47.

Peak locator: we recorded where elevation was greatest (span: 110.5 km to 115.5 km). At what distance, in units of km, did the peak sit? 115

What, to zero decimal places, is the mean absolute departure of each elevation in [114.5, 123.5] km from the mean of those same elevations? 40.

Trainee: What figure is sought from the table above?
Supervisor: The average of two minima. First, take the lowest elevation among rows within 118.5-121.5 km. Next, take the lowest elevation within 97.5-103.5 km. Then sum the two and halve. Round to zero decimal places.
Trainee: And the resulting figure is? 133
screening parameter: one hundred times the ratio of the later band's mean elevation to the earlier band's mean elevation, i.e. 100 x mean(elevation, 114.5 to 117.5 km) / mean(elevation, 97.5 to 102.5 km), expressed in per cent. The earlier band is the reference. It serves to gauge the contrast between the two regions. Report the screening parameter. 145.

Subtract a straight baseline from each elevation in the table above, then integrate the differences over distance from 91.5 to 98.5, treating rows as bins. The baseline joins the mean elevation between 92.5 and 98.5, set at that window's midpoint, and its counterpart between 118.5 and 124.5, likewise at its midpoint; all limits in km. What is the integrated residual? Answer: 17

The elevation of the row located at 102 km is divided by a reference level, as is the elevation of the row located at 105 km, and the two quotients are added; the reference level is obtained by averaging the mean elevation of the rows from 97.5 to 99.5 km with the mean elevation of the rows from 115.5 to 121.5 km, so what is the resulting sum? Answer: 2.02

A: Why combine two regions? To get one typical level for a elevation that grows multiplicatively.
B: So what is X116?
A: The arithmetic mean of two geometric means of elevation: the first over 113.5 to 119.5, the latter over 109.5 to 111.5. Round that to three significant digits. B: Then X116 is 215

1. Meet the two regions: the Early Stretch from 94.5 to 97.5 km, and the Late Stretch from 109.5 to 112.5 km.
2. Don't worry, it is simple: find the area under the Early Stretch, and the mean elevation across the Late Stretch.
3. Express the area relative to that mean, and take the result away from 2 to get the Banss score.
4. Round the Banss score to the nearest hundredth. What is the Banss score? -0.21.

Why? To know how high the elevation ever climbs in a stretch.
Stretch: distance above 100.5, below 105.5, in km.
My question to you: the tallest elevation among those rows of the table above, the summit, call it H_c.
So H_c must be 177.9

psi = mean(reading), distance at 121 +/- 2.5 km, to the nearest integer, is 147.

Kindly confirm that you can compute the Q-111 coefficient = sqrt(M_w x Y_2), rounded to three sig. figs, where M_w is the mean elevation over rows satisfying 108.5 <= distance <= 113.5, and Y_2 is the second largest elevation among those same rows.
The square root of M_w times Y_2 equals 217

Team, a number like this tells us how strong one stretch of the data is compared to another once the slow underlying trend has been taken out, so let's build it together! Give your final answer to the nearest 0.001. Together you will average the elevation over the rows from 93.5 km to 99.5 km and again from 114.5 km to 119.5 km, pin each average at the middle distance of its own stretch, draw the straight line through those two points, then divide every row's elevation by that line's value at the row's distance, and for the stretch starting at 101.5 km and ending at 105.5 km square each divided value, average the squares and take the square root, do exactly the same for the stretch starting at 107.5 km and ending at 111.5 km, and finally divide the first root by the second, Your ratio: 0.930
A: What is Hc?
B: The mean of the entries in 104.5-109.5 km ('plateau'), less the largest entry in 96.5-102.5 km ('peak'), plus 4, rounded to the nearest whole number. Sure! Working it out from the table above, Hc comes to 27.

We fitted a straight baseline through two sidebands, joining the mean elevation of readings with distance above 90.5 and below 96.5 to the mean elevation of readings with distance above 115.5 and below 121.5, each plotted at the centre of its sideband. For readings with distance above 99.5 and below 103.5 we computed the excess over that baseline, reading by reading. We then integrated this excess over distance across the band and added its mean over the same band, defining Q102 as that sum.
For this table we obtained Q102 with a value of -37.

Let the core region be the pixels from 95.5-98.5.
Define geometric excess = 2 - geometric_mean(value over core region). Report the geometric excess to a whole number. -156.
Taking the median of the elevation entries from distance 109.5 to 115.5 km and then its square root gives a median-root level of 14.9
